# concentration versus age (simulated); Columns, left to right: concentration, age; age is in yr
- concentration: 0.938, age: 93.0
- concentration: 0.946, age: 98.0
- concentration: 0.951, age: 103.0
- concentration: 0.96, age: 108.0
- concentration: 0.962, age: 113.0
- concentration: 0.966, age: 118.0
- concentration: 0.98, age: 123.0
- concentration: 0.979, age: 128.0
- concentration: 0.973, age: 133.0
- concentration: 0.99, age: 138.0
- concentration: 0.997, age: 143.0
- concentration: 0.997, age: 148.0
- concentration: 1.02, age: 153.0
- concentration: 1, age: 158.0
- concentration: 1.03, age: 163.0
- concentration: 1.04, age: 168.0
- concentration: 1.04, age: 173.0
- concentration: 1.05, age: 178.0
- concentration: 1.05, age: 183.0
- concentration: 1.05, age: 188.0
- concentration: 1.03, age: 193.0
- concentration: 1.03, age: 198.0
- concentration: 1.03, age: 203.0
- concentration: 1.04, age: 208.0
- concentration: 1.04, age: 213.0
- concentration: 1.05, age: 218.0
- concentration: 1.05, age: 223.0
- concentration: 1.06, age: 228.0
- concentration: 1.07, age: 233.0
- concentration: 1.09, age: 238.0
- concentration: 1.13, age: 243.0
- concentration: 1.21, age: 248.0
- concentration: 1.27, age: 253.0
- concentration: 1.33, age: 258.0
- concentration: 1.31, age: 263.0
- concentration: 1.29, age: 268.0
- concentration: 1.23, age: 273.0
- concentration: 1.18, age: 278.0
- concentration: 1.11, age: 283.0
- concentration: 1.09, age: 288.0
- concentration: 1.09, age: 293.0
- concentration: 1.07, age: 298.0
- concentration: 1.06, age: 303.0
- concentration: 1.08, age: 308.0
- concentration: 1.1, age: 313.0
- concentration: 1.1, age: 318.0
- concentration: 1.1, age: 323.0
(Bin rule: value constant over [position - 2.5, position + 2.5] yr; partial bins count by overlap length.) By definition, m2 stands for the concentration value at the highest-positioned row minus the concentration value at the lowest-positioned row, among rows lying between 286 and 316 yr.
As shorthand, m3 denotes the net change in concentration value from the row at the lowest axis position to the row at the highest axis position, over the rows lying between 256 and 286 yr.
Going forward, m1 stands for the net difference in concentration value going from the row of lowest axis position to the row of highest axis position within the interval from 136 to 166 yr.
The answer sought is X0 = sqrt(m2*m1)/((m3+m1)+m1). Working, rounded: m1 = 0.040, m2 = 0.01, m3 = -0.220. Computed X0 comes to -0.1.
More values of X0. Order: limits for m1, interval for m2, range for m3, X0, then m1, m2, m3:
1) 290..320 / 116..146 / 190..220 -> 0.4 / 0.010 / 0.03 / 0.020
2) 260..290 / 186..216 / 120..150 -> -0.1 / -0.220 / -0.01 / 0.017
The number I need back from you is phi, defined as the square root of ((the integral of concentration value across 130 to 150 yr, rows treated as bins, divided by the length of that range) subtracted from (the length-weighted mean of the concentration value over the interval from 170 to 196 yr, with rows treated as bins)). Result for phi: 0.23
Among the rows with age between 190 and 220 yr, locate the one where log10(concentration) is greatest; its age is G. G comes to 218.0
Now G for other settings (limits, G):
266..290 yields 268.0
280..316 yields 283.0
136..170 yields 168.0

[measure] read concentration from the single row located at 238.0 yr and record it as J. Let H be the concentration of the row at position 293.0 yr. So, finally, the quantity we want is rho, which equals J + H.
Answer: 2.18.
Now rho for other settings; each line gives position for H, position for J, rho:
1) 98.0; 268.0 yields 2.24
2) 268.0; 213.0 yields 2.33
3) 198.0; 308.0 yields 2.11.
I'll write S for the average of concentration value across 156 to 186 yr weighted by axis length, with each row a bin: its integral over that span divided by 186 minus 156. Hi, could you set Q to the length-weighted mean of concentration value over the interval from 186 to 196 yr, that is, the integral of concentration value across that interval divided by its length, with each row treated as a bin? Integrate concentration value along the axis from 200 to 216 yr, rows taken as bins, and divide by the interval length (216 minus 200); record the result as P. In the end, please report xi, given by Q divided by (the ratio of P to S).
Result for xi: 1.04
